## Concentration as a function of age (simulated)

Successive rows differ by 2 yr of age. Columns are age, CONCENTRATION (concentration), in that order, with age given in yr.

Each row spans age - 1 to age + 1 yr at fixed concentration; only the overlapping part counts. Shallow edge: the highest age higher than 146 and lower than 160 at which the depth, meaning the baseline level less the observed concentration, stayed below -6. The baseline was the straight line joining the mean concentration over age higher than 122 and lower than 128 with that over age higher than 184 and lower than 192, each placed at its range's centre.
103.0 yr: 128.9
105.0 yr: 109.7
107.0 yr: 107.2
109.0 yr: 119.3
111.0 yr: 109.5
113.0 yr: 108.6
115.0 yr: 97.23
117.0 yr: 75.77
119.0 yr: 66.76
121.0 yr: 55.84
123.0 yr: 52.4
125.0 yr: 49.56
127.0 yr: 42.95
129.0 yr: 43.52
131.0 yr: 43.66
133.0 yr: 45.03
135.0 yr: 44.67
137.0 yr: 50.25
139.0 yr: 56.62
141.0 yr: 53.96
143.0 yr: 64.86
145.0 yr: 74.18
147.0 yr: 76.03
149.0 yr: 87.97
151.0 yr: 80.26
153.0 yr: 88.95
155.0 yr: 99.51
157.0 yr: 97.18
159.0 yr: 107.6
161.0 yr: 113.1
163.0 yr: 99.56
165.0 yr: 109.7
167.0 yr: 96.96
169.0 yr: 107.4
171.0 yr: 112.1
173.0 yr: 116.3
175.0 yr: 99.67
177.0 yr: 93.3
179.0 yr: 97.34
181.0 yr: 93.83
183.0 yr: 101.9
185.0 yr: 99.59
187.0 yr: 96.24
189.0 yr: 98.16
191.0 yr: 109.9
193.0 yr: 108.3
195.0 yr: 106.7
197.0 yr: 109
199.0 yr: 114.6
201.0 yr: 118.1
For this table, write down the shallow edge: 159.0 yr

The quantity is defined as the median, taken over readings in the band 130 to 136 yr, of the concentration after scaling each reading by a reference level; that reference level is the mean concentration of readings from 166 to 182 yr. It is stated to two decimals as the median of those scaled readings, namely 0.44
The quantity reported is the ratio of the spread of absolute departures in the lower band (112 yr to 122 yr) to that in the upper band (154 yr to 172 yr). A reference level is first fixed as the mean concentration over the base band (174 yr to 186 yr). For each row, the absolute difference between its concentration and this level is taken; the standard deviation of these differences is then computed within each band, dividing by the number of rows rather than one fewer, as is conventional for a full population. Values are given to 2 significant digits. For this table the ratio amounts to 2.5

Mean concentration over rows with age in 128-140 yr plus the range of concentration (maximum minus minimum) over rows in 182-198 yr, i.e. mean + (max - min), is 61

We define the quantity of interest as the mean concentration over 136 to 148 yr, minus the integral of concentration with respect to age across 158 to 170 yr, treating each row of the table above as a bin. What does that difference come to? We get -1206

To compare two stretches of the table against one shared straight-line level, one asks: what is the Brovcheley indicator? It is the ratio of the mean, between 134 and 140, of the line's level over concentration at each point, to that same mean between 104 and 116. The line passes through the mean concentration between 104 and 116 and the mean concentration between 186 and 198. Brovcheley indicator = 2.1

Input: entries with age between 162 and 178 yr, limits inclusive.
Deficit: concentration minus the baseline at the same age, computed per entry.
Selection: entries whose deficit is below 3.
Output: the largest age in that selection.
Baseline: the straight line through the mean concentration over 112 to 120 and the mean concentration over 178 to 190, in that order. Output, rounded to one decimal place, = 177.0 yr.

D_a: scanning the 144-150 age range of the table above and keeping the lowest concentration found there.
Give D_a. 74.18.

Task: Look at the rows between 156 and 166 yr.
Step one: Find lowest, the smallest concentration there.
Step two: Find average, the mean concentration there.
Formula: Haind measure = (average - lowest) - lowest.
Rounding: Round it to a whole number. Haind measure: -89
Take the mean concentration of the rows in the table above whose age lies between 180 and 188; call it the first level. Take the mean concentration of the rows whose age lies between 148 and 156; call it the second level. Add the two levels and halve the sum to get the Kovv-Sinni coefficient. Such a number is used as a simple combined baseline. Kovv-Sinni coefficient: 94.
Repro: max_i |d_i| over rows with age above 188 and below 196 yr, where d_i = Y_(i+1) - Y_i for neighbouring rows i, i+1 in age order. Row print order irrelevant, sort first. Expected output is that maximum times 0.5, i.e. 5.9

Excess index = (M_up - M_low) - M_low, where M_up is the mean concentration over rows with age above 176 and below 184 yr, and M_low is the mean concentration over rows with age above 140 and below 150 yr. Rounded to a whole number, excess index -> -46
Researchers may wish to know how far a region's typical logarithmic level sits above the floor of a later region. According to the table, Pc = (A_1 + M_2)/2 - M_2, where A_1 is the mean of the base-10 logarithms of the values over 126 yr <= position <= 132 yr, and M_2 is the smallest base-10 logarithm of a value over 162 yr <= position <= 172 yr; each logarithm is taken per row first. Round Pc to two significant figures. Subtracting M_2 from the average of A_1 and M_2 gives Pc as -0.17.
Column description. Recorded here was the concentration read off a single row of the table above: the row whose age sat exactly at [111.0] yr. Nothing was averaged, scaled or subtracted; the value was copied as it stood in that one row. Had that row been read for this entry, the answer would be 109.5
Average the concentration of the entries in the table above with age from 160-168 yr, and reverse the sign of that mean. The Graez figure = -105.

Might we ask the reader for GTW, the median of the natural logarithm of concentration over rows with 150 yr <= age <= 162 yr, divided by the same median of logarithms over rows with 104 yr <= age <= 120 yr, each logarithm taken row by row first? 0.98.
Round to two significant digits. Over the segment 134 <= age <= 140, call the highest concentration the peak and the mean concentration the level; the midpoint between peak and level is 54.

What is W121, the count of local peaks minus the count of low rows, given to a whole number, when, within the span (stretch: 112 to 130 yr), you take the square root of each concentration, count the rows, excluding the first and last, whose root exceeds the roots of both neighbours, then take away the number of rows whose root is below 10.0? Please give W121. -8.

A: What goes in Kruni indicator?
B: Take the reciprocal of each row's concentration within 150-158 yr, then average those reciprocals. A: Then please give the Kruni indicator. 0.0110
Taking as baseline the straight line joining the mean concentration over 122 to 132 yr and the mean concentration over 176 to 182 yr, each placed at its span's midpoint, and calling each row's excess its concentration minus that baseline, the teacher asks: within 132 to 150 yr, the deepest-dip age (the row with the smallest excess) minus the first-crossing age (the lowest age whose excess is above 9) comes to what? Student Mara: -10 yr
